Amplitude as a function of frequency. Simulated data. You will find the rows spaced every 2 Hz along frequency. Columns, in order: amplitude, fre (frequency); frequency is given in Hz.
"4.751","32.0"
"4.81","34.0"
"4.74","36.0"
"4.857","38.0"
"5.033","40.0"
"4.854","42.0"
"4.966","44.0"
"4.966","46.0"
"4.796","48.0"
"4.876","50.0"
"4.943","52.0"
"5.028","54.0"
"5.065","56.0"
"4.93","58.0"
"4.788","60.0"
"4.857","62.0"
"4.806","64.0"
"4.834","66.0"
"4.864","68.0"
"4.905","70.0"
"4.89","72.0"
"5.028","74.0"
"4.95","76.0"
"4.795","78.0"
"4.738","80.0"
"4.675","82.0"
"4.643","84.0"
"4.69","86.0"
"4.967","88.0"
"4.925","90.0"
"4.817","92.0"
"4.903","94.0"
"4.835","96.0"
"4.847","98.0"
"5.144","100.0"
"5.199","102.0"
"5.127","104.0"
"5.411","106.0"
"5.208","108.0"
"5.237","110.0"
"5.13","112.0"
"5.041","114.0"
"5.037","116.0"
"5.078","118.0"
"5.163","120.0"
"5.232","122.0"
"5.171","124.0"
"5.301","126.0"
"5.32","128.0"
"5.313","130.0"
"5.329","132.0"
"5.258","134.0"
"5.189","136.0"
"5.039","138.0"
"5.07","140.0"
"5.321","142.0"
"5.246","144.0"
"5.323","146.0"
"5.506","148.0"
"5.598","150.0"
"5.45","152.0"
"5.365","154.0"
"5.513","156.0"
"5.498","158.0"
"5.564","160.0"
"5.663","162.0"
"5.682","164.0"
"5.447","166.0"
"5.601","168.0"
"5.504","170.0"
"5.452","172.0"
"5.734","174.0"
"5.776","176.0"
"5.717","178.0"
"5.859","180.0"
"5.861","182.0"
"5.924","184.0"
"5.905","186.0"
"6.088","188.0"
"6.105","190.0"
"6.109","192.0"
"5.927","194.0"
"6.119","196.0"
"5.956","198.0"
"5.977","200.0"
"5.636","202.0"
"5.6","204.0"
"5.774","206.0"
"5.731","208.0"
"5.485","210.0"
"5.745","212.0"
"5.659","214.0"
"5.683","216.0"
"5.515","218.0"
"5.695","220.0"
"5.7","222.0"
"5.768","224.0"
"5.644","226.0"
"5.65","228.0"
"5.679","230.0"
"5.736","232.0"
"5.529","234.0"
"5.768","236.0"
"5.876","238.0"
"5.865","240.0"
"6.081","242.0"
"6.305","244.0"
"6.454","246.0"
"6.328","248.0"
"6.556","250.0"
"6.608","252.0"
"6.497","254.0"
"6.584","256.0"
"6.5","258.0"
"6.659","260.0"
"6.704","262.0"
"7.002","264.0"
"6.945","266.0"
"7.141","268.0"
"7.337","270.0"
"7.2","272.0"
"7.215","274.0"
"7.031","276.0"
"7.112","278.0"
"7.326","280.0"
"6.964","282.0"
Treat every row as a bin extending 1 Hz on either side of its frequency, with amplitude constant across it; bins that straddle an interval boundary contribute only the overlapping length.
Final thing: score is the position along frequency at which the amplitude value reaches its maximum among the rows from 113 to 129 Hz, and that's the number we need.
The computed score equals 128.0 Hz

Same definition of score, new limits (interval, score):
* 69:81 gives 74.0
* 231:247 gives 246.0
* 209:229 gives 224.0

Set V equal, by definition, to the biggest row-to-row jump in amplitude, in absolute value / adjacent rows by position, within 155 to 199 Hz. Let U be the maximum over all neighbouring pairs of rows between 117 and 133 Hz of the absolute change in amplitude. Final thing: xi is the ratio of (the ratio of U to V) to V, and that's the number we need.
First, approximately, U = 0.13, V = 0.282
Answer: 1.6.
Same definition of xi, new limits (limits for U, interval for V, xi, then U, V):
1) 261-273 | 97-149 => 3.4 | 0.30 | 0.297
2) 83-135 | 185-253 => 2.6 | 0.30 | 0.341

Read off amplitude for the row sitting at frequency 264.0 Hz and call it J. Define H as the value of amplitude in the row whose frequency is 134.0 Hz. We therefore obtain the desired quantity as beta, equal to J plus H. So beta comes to 12.3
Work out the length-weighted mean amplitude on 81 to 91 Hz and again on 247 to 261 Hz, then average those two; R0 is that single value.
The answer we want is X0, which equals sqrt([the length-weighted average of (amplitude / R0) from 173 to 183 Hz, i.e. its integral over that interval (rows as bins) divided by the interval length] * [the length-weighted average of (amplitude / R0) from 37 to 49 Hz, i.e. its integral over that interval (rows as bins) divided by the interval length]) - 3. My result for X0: -2.06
